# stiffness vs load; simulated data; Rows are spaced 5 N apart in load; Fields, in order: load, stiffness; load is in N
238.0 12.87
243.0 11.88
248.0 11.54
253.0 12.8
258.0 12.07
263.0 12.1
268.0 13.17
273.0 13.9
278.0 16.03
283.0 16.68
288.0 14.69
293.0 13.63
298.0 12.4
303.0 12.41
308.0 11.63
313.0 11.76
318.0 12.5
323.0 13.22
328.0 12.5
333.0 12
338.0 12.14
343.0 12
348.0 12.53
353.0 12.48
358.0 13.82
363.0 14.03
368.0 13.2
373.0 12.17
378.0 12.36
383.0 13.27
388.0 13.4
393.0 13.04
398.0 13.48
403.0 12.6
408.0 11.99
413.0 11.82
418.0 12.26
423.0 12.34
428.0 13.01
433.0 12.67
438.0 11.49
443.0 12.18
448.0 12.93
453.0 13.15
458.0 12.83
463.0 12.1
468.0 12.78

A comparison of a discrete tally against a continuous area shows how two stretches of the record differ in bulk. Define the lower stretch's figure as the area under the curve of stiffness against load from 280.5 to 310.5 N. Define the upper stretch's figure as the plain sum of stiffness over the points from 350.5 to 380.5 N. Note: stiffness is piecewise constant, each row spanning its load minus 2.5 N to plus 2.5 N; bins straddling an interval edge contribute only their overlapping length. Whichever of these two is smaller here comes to 78.1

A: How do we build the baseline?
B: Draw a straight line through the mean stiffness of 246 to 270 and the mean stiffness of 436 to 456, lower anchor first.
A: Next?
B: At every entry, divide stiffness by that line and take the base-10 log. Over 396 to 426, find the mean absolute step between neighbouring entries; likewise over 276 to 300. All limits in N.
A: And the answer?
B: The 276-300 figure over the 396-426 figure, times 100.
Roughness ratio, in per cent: 241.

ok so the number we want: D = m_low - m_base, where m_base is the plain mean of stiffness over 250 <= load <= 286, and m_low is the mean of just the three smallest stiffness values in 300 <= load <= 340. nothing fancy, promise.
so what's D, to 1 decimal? -2.0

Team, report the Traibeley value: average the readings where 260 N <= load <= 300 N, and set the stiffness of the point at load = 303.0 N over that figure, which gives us 0.88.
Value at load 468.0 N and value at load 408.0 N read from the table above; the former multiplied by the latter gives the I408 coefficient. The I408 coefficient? 153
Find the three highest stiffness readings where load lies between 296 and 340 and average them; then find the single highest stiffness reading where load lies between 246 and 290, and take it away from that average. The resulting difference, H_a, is -3.9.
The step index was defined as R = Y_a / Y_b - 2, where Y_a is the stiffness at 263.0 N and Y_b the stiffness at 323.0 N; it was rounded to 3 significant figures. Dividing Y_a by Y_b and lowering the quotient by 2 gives -1.08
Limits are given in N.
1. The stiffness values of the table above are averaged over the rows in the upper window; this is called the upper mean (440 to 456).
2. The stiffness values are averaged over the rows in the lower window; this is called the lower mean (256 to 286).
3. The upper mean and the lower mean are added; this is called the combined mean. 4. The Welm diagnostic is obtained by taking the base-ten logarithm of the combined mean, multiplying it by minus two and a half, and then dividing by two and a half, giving -1.43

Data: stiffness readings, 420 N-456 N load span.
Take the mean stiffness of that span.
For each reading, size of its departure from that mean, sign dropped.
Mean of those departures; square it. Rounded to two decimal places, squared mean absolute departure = 0.21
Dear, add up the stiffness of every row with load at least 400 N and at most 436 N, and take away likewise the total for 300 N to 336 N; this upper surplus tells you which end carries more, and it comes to 0.7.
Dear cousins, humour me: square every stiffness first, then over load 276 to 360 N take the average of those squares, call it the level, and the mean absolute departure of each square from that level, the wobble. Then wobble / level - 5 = -4.82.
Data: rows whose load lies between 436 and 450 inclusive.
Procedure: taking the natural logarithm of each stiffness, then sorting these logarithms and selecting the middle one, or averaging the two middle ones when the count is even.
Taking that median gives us 2.50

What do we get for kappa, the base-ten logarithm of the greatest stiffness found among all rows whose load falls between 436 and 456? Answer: 1.119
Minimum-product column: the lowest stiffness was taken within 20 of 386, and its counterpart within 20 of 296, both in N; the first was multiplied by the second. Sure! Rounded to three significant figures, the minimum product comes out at 142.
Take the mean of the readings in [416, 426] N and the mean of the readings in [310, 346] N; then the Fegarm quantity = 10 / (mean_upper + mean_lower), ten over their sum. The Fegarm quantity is 0.406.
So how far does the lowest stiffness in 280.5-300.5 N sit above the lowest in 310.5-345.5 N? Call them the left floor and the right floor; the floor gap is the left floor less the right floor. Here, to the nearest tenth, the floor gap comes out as 0.6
